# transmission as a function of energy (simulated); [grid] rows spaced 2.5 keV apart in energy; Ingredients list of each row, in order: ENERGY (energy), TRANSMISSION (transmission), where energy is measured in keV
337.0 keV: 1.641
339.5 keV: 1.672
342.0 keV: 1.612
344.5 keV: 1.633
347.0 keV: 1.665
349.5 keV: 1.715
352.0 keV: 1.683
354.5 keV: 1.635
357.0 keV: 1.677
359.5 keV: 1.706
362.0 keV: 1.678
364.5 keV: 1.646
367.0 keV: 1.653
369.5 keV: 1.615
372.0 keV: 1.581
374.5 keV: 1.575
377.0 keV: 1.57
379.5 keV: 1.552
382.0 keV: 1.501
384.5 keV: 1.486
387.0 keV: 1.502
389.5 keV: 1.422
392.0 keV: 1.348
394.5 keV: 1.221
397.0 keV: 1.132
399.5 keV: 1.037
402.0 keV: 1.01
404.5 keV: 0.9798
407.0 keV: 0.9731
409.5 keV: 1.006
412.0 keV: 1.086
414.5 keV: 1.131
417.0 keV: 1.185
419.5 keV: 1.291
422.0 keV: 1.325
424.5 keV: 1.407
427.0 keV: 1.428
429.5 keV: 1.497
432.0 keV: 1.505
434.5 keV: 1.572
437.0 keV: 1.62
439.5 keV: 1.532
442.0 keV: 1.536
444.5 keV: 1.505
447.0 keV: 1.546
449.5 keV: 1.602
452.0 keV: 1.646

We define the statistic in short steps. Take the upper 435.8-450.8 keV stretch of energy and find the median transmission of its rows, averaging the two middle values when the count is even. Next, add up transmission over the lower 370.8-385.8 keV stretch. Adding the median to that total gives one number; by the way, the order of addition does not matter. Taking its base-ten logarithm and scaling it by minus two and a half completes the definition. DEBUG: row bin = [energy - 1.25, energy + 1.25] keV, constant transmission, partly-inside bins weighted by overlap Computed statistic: -2.58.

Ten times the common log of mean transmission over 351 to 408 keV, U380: 1.6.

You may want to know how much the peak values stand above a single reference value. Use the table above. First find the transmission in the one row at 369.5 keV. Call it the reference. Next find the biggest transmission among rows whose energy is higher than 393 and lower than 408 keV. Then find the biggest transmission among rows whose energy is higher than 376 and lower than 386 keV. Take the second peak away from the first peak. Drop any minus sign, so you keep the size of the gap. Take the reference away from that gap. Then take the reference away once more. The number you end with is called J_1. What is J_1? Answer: -2.9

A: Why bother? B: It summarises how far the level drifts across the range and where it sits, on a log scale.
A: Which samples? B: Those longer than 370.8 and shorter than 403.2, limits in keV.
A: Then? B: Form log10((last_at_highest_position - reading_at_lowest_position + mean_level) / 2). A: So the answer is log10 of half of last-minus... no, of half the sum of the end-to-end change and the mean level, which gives -0.39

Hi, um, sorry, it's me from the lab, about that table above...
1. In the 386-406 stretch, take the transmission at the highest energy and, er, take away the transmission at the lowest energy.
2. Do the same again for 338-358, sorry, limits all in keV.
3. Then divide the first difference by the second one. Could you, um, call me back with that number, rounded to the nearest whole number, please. -104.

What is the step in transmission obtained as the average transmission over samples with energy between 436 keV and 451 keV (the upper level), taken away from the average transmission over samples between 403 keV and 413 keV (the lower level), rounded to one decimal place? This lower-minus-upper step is -0.5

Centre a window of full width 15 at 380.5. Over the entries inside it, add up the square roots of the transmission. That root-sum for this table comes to 7.4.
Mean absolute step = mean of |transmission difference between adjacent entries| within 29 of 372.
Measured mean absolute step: 0.043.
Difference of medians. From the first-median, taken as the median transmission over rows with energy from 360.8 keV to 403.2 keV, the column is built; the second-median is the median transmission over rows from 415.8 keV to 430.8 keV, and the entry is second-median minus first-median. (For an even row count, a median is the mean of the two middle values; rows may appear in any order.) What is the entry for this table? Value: -0.14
